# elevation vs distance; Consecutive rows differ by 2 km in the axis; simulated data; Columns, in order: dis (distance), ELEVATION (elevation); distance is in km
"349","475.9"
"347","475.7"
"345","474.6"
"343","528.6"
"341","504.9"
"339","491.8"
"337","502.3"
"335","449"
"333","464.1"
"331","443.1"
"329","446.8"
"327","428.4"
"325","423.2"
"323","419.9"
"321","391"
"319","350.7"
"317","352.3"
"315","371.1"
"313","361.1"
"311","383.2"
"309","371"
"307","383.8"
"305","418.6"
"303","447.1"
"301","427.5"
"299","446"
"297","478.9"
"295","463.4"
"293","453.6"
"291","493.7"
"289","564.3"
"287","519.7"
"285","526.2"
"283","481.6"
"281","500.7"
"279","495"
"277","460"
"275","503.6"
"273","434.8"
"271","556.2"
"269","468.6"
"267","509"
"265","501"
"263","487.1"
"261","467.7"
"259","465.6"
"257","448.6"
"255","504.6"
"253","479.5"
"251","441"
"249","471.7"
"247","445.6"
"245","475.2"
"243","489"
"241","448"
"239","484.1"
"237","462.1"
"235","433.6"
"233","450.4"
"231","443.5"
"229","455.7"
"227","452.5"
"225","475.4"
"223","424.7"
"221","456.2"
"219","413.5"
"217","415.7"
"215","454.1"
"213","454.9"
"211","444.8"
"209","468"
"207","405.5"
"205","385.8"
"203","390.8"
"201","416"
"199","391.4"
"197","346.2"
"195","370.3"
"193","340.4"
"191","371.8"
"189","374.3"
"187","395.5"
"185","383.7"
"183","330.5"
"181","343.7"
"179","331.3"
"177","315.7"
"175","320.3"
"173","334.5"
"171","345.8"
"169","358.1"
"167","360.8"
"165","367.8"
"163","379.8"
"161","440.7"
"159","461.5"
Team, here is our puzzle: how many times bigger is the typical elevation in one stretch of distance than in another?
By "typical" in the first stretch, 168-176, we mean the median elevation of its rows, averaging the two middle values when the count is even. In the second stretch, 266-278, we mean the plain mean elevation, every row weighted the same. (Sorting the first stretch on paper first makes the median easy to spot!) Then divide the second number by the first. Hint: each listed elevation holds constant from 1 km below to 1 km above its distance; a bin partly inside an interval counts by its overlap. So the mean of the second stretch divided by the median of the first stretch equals 1.4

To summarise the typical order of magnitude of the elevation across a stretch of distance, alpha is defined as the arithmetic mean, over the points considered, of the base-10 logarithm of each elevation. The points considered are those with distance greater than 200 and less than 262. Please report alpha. 2.65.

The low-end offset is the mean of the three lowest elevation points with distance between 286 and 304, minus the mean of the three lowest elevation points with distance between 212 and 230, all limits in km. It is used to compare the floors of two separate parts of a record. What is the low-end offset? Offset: 22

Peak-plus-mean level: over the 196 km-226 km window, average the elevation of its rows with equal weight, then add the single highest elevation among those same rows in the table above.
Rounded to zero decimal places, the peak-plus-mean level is 898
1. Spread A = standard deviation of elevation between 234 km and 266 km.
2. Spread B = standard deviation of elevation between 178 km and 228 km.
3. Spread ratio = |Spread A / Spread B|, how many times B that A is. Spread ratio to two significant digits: 0.48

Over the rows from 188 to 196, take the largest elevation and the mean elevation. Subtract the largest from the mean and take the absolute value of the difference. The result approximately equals 10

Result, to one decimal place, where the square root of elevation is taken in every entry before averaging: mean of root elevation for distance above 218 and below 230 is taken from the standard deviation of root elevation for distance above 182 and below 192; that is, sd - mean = -20.5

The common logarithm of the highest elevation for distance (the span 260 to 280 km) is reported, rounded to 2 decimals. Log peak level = 2.75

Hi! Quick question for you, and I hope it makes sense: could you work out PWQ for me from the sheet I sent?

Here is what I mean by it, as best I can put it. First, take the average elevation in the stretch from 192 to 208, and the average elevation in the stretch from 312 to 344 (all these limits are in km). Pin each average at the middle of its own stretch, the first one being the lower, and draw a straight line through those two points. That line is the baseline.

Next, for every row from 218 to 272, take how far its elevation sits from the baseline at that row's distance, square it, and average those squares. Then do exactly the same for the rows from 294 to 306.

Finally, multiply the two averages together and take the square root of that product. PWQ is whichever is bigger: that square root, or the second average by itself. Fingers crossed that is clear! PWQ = 2404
